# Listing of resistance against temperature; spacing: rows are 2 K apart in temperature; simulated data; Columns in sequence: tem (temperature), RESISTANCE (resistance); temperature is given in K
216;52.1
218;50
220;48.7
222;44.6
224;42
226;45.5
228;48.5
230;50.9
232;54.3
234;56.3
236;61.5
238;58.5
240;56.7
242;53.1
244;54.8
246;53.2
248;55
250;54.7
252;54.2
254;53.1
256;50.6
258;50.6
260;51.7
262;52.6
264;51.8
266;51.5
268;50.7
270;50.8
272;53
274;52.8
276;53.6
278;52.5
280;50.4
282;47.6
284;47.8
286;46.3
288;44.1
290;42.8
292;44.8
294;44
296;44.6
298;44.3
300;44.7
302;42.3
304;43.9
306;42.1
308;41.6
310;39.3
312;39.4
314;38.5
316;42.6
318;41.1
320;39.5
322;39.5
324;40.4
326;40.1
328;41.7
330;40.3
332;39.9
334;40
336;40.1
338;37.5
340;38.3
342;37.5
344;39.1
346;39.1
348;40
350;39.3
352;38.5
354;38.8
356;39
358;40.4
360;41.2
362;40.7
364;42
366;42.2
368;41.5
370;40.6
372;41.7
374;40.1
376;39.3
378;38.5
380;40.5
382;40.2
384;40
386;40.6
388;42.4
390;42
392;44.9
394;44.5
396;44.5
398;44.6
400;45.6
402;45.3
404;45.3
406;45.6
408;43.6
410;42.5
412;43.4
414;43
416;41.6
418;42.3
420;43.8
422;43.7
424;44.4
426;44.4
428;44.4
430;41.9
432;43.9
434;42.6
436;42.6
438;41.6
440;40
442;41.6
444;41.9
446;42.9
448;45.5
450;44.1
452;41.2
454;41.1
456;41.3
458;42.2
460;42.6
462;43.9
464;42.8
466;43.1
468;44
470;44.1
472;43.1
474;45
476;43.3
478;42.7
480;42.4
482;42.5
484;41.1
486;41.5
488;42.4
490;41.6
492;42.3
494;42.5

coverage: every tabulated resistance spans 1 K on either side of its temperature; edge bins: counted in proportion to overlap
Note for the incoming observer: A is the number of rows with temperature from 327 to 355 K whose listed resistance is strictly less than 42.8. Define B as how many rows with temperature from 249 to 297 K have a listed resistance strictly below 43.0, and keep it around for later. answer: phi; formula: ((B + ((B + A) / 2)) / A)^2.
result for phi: 0.4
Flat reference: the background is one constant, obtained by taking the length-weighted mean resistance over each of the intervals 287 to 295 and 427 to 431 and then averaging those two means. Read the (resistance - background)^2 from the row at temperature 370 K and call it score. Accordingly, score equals 9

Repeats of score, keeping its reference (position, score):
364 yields 2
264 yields 68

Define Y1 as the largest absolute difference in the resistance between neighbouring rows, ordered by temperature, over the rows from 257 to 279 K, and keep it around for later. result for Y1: 2.2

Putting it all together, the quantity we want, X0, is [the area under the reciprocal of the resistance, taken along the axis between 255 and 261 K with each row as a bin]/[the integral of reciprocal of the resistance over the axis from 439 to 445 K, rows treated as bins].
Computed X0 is 0.81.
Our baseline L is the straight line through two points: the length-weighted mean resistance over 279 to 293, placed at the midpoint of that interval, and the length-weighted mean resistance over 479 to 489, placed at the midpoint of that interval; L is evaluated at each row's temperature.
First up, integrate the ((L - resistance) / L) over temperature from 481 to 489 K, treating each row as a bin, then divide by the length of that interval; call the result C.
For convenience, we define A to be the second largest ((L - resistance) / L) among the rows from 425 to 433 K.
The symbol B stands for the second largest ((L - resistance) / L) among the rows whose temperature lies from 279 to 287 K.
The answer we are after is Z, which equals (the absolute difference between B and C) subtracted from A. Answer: -0.05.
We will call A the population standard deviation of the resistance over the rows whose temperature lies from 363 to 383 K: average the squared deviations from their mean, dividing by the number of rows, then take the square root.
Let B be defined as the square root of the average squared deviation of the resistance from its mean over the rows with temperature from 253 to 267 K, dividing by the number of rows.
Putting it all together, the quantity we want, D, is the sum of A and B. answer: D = 2.0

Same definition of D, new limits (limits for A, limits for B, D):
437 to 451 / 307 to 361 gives 2.9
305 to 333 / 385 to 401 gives 2.8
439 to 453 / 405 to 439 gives 2.8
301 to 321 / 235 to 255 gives 4.3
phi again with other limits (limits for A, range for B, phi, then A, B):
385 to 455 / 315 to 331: 1.7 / 15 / 8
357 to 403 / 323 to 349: 2.7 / 17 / 13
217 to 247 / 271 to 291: 4.0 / 1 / 1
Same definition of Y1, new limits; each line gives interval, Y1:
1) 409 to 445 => 2.5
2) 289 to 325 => 4.1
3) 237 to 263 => 3.6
